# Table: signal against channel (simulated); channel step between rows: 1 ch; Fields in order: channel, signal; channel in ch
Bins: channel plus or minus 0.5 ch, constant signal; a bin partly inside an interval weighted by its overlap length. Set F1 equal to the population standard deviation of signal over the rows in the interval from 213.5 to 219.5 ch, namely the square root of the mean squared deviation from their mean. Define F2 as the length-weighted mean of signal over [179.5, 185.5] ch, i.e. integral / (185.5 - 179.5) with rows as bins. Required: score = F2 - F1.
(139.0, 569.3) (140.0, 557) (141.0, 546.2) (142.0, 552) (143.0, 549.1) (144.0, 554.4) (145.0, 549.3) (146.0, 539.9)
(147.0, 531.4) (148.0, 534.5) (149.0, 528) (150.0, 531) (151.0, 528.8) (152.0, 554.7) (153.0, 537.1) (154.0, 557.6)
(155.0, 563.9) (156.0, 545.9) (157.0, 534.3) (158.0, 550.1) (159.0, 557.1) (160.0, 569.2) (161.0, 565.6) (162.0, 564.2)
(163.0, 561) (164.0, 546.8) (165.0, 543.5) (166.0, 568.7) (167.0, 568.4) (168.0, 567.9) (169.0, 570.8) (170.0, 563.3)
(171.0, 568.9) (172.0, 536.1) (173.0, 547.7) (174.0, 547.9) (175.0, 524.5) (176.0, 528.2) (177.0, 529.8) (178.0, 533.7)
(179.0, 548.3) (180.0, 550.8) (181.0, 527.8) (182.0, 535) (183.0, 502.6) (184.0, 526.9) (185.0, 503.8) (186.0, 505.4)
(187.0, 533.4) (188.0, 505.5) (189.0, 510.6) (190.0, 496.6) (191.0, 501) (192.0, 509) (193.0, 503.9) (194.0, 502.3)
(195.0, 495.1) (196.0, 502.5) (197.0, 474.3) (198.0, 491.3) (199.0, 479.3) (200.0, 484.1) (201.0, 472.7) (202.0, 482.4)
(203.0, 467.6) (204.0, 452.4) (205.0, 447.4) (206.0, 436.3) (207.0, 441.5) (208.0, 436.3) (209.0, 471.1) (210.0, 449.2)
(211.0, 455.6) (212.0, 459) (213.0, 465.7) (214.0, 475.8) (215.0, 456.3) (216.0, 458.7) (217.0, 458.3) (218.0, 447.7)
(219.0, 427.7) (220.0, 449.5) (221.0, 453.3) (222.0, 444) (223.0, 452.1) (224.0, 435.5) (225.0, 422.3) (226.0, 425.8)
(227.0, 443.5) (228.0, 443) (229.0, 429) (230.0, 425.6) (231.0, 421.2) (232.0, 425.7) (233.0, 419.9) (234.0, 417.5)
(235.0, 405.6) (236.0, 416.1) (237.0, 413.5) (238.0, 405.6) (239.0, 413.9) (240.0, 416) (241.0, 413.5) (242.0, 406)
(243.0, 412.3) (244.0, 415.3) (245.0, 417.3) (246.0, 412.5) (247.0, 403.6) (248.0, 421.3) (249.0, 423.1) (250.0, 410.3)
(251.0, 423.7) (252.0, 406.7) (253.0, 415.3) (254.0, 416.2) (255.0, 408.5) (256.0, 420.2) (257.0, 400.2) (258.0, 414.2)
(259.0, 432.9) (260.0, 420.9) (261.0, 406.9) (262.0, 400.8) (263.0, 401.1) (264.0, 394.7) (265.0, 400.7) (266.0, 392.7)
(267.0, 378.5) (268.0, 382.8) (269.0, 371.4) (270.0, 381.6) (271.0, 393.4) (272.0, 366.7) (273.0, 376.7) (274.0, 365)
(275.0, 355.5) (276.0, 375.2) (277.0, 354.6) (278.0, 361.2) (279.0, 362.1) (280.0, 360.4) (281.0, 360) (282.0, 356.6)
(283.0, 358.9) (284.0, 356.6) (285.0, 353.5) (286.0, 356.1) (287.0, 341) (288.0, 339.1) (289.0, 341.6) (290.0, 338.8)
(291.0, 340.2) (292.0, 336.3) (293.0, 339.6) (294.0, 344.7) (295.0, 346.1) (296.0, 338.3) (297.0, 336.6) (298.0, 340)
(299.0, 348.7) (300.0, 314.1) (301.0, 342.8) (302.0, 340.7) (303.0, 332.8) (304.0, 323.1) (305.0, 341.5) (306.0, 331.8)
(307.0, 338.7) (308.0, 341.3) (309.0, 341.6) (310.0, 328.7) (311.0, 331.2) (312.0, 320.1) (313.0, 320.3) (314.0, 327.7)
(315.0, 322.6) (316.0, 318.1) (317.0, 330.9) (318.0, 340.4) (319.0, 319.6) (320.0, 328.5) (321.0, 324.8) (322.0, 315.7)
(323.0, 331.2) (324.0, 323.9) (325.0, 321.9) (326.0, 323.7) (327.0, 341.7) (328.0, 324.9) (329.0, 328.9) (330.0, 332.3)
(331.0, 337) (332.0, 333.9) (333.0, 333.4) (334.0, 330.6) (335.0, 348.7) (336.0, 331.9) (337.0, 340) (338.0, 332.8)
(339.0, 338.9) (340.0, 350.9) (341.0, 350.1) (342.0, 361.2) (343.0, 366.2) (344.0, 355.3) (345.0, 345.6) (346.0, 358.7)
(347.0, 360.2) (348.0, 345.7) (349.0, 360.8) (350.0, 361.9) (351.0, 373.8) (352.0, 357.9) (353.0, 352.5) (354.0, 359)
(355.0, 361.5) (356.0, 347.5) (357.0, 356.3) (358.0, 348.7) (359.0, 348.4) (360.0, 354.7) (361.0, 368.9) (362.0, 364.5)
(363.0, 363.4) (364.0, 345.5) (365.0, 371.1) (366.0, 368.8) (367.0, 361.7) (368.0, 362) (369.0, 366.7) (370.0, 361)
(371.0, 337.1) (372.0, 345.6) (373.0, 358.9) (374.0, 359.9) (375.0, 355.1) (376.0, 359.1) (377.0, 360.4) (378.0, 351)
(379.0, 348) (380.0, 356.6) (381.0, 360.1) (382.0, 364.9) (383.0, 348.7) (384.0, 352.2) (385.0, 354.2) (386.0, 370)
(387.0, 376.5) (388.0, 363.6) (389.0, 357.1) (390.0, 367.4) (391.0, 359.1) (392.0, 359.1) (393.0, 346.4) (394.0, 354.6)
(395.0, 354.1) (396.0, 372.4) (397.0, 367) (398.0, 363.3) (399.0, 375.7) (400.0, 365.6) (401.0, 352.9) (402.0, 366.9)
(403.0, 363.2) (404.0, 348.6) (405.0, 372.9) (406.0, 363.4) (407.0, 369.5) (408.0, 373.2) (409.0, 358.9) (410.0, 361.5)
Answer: 510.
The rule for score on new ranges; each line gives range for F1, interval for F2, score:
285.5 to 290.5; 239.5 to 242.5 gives 405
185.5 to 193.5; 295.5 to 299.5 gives 331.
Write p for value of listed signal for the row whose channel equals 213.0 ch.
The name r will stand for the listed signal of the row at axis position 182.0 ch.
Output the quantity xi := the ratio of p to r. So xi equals 0.87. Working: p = 465.7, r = 535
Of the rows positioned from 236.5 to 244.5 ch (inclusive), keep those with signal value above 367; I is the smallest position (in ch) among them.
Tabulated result 237.0 ch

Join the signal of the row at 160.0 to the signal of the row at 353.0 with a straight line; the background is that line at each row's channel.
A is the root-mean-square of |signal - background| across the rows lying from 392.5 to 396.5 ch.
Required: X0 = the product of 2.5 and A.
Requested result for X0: 130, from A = 52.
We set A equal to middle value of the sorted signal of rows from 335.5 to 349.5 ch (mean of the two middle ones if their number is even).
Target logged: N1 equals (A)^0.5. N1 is 19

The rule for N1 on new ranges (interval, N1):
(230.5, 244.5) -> 20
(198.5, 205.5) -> 22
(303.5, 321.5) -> 18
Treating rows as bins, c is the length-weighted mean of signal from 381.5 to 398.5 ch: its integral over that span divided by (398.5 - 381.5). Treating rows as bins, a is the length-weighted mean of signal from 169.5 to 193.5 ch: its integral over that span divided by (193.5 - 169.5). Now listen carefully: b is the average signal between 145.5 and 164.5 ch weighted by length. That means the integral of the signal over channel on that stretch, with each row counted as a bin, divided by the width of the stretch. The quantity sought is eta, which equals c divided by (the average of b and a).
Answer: 0.67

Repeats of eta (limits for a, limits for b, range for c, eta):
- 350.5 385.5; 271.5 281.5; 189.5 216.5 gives 1.31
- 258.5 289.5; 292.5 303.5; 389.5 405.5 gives 1.02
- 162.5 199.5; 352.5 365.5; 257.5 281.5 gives 0.87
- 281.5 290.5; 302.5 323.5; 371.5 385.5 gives 1.05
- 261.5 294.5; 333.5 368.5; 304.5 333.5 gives 0.92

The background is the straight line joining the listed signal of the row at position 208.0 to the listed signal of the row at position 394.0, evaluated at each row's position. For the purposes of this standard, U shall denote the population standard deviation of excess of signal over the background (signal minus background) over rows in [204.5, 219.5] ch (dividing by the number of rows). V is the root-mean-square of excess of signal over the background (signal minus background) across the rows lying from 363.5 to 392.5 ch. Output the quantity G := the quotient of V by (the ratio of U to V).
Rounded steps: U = 13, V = 10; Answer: 8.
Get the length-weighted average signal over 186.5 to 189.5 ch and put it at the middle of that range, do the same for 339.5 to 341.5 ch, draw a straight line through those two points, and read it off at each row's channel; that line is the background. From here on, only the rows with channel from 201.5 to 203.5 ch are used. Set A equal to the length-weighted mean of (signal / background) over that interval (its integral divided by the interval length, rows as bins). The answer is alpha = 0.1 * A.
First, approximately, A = 0.949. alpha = 0.0949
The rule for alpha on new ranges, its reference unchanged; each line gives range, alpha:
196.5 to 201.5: 0.0952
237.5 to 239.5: 0.0888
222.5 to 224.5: 0.0929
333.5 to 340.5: 0.0957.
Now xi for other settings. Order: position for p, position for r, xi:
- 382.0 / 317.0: 1.10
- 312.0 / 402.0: 0.87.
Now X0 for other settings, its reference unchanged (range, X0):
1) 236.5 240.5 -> 172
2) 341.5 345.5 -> 23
